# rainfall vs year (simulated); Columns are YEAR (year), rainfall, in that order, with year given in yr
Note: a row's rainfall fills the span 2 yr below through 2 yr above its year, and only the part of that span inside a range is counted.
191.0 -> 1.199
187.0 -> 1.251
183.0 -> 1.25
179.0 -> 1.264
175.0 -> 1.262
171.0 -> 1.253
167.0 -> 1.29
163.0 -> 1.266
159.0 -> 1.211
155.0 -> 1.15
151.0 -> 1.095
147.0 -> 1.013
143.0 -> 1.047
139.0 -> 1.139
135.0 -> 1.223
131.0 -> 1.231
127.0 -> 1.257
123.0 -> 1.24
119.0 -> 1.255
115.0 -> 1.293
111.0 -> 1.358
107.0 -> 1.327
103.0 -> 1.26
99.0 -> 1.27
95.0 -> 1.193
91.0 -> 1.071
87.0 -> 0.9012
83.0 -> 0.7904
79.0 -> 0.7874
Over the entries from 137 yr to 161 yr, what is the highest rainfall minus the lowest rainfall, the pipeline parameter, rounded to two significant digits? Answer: 0.20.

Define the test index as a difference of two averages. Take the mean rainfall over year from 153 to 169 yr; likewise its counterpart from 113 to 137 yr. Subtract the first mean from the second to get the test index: 0.02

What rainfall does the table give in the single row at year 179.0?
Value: 1.264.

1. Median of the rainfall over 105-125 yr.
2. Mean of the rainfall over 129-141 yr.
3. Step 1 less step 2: 0.10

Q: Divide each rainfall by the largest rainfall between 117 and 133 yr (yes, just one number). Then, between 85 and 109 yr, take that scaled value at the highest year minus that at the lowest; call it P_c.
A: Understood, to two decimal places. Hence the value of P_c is 0.34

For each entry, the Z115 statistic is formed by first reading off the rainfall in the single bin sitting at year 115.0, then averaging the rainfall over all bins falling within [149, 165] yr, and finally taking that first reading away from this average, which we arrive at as -0.1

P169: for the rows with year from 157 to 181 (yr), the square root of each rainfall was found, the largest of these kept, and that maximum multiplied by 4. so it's 4.54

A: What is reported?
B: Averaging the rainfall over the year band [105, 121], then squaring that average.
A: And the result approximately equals 1.7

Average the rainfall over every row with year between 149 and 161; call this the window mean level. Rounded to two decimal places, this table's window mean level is 1.15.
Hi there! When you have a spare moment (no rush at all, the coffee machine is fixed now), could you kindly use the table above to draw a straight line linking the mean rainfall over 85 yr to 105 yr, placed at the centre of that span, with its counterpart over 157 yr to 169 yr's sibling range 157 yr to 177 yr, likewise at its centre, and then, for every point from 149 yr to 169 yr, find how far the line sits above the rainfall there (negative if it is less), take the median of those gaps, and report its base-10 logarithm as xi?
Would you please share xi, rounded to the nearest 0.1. -1.5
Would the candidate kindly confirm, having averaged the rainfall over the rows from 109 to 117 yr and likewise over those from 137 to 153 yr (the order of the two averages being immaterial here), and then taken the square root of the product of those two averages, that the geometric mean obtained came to 1.19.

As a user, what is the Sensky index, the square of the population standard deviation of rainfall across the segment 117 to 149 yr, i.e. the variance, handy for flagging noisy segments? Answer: 0.0083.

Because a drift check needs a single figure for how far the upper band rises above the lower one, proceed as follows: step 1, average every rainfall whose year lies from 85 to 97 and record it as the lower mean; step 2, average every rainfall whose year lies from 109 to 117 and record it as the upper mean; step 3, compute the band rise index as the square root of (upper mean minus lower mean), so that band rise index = 0.52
